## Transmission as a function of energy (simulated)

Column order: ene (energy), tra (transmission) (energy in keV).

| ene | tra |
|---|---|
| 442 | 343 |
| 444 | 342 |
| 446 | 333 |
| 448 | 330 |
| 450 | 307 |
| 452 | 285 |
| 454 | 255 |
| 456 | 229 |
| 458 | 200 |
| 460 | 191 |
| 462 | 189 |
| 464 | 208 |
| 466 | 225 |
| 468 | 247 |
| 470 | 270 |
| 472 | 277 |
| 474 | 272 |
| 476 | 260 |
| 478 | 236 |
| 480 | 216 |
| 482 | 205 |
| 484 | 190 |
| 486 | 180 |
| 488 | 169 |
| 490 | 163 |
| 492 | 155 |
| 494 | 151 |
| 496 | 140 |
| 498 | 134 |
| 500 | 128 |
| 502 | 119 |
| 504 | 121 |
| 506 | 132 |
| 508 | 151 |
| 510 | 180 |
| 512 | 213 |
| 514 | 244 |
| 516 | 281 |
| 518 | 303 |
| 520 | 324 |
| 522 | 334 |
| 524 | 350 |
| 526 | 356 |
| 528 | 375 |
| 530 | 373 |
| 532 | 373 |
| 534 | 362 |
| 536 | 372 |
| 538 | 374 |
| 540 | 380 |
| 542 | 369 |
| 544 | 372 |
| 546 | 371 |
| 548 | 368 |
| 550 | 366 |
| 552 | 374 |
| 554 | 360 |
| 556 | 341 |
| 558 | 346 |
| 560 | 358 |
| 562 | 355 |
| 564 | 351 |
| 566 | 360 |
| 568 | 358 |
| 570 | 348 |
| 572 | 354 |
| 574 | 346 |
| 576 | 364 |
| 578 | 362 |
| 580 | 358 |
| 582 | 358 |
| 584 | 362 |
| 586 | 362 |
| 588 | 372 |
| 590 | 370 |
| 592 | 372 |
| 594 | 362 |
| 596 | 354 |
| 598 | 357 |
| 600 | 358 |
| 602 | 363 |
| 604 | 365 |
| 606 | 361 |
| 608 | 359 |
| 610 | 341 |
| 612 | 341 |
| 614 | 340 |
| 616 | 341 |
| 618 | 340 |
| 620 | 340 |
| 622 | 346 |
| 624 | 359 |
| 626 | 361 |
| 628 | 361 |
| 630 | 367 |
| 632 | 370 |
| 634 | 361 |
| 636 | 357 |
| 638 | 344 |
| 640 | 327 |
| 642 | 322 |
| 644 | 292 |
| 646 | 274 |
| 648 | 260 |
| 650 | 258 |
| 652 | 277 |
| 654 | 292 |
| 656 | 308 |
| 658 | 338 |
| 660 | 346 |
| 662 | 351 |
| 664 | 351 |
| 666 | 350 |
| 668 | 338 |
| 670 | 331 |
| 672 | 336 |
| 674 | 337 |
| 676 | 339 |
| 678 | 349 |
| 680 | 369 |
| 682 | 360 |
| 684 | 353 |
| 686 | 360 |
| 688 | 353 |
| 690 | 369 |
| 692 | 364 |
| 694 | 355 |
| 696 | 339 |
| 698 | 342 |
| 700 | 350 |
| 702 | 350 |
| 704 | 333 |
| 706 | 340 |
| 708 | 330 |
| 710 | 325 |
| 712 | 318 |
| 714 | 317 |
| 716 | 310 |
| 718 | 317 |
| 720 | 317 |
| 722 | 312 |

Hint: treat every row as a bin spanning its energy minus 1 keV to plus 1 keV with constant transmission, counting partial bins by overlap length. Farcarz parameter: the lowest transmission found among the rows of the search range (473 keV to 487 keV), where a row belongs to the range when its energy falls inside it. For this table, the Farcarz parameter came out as 180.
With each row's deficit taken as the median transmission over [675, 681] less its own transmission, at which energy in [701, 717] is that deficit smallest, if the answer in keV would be 702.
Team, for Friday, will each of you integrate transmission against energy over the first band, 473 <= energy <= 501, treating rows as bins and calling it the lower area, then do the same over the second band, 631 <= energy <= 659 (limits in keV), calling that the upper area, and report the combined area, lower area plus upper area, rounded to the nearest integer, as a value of 13958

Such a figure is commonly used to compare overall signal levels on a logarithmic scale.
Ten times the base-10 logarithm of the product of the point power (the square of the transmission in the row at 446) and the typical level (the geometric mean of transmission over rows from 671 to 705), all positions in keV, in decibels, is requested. 75.9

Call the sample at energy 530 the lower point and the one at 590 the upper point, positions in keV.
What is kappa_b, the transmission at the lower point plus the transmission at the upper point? 743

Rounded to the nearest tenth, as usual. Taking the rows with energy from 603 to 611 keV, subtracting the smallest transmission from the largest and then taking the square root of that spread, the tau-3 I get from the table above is 4.9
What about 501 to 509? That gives 5.7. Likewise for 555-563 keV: 4.1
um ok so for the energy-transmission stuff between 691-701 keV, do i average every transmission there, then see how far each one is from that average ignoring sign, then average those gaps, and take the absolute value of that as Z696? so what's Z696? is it 8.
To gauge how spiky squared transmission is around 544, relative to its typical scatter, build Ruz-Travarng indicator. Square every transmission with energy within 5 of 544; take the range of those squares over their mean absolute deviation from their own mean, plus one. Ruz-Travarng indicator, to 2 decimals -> 4.74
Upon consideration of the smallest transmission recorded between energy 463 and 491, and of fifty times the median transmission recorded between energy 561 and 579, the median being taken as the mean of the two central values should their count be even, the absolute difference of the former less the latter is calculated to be 17587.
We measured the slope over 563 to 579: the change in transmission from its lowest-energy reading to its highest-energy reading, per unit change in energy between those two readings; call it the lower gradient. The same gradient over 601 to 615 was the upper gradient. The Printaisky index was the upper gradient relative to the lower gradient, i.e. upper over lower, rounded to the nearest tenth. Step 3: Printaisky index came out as -2.4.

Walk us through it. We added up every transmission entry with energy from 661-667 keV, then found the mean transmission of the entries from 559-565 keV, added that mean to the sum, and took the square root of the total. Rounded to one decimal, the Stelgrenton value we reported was 37.5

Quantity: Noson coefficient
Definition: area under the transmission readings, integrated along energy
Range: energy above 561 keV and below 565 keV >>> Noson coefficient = 1412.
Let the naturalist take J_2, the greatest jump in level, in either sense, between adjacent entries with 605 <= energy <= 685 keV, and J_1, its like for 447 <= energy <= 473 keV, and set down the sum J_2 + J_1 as 60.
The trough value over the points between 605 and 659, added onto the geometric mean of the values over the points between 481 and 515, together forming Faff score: 418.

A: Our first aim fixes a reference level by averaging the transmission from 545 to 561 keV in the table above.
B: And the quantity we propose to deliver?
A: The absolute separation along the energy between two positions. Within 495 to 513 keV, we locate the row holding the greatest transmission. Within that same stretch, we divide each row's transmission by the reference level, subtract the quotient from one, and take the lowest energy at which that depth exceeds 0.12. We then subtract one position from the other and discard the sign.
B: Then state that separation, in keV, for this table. 16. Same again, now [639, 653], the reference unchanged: 4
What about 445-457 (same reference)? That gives 4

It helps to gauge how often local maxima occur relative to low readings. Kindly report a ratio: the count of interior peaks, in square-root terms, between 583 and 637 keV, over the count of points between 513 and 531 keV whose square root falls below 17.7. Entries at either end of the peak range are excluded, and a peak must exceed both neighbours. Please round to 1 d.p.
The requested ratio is 1.7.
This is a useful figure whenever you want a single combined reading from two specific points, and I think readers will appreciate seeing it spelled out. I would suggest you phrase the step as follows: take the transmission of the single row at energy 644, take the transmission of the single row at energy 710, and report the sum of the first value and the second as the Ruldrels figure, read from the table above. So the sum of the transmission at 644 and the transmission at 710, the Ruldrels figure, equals 617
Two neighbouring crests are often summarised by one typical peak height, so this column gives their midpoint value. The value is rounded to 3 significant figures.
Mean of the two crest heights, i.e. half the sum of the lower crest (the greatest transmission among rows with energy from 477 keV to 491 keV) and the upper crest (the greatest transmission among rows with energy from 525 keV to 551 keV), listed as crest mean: 308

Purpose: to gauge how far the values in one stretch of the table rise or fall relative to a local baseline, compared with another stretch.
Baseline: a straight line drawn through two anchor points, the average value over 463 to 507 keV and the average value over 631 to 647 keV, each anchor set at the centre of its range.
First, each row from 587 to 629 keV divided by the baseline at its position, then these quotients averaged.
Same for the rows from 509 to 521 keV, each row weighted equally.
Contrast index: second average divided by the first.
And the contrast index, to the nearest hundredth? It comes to 1.00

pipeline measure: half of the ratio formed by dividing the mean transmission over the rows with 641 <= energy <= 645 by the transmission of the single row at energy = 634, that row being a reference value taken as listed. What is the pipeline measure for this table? 0.43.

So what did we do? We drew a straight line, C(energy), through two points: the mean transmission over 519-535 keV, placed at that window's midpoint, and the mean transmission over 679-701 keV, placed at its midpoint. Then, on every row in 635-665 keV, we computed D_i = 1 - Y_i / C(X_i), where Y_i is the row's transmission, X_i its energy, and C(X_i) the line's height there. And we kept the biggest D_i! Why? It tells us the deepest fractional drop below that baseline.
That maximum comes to 0.27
